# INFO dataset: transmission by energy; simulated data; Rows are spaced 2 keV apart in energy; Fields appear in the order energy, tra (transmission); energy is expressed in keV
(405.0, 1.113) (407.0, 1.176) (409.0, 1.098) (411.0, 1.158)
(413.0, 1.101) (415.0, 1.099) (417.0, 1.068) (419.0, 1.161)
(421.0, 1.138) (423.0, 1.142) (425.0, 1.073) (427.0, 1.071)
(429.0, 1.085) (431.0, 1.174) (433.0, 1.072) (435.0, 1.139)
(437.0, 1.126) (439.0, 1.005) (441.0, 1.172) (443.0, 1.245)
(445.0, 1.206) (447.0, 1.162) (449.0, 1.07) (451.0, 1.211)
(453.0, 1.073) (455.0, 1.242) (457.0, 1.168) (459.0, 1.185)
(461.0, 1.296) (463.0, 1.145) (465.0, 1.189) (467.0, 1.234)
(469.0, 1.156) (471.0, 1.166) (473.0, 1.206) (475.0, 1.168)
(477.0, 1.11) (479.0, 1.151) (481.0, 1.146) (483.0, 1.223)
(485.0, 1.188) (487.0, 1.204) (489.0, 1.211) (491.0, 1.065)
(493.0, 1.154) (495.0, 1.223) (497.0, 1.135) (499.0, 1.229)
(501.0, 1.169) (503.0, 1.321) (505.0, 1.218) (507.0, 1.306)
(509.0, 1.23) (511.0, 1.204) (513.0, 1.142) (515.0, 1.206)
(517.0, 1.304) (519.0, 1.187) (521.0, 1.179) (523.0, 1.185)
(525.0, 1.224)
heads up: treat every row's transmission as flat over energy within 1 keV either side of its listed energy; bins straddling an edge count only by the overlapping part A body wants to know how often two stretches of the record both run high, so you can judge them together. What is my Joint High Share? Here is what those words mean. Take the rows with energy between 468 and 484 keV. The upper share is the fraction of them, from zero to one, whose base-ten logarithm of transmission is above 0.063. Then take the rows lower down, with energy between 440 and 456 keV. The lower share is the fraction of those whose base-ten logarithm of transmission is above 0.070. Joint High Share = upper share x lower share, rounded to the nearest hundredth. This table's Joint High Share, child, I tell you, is 0.25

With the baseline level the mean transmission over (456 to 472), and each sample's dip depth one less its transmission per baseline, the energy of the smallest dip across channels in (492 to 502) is 499.0 keV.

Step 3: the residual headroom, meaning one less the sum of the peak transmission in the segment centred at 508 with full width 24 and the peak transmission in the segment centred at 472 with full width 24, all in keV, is -1.62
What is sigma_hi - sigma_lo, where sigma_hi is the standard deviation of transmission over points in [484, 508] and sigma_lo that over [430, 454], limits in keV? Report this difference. 0.00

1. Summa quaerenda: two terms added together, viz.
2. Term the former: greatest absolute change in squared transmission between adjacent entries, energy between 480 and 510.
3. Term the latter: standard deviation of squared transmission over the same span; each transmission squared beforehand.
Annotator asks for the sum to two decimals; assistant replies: 0.53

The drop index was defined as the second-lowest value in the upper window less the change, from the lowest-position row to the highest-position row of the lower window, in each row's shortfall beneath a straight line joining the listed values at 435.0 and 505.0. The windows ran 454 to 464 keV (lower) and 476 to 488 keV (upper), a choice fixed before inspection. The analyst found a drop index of 1.04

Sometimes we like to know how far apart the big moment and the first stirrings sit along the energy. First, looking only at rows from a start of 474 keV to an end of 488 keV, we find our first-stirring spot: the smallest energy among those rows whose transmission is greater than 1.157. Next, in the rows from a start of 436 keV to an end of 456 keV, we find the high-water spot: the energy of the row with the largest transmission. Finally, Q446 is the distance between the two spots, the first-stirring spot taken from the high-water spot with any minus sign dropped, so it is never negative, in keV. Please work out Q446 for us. 32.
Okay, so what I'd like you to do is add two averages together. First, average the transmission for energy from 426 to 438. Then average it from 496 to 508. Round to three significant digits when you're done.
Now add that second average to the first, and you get 2.34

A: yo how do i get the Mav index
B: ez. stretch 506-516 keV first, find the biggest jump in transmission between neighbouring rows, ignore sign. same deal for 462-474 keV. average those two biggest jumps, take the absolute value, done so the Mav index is 0.077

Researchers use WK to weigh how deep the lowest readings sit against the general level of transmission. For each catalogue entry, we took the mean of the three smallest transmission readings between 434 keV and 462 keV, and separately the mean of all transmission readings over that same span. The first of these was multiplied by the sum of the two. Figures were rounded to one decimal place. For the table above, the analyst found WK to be 2.3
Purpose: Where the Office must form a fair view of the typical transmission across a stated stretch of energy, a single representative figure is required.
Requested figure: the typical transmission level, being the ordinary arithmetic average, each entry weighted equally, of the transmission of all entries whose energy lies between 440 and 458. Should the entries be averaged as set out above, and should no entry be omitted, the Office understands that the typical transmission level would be 1.17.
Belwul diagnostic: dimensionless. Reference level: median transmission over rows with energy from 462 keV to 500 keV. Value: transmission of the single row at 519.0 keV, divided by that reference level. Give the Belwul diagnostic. 1.02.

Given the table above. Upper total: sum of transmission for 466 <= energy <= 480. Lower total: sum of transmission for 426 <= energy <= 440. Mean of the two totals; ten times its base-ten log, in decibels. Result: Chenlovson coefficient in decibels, 8.99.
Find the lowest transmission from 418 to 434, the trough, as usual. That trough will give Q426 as 1.071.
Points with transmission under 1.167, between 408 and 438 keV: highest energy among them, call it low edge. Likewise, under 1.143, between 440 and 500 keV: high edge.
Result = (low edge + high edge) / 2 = 467 keV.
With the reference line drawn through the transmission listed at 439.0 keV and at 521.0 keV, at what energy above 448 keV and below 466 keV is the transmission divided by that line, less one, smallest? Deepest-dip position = 453.0 keV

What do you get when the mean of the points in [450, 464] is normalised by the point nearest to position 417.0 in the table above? 1.11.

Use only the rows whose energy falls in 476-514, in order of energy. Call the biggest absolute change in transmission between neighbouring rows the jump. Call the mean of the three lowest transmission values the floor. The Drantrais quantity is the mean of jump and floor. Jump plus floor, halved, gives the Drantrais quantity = 0.63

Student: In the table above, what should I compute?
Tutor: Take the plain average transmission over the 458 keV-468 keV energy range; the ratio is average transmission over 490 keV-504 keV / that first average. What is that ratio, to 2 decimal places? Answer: 0.98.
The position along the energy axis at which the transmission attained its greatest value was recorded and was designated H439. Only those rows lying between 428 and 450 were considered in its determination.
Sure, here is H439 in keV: 443.0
